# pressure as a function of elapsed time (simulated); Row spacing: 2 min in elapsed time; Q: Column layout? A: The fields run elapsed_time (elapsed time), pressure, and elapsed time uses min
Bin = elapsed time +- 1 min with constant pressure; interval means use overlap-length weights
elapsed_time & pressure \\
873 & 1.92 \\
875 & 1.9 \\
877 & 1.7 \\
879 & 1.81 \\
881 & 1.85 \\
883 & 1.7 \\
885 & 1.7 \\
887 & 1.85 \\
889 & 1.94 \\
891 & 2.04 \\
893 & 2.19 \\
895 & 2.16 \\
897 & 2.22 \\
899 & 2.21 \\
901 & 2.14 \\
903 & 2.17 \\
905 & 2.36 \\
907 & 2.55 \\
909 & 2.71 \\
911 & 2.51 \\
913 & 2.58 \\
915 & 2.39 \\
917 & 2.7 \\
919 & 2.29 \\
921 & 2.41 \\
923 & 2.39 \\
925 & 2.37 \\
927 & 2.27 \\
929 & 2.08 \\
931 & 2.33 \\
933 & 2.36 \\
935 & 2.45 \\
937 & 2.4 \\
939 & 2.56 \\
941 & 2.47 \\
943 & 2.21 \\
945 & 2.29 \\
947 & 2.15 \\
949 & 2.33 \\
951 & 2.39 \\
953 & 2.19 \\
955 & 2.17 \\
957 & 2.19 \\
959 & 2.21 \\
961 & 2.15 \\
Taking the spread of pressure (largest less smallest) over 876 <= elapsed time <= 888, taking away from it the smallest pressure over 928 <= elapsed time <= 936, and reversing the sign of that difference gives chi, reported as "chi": 1.9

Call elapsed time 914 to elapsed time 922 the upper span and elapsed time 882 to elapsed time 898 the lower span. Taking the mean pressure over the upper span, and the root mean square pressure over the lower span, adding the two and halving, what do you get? 2.2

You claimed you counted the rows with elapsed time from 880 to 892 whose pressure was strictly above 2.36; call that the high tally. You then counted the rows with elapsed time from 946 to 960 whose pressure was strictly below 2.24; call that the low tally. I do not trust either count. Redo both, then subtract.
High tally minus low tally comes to -5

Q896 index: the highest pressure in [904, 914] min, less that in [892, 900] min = 0.49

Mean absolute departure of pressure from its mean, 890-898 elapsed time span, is 0.056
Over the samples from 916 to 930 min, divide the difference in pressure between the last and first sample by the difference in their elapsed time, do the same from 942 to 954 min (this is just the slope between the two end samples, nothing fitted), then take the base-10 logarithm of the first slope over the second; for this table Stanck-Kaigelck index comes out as 1.4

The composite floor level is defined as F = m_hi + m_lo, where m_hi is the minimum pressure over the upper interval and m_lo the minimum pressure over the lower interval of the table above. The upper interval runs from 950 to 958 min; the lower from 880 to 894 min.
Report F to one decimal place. 3.9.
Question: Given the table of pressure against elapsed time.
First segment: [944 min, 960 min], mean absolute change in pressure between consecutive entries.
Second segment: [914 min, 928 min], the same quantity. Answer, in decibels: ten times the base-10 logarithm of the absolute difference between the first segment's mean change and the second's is -11.4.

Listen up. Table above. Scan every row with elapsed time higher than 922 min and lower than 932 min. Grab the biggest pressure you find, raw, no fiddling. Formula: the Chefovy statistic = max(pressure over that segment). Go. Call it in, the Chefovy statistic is 2.39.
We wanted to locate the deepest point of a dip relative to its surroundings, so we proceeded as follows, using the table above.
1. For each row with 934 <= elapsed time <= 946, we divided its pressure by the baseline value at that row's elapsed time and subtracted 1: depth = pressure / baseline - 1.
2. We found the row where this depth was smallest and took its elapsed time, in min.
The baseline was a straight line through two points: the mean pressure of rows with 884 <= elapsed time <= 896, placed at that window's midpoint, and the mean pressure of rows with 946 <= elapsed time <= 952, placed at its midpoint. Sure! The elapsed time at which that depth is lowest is 943 min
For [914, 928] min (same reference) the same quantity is 927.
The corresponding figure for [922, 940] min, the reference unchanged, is 929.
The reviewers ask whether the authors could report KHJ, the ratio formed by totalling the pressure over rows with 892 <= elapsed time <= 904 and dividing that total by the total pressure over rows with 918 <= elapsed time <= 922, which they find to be 2.8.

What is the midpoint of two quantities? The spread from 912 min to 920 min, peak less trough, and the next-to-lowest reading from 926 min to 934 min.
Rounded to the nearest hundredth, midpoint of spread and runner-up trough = 1.34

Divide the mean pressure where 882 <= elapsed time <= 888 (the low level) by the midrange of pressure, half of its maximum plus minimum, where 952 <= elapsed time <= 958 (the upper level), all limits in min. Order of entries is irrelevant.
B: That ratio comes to 0.80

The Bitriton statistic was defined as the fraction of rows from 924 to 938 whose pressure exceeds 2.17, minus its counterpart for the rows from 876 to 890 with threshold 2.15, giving 0.9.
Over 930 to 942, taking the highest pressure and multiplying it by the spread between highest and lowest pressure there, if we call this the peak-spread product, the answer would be 0.59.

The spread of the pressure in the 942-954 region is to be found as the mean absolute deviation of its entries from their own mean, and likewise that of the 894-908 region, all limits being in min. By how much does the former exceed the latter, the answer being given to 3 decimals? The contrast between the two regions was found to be -0.036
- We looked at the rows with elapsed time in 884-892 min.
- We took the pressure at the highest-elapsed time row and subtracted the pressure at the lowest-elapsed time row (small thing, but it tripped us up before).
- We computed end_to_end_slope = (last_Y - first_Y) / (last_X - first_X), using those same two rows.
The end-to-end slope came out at 0.057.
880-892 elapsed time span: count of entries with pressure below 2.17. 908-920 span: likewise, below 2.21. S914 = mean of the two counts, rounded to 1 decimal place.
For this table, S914 3.0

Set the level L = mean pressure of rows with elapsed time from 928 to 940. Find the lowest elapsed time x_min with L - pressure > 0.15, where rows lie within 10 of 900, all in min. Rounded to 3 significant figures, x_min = 891 min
